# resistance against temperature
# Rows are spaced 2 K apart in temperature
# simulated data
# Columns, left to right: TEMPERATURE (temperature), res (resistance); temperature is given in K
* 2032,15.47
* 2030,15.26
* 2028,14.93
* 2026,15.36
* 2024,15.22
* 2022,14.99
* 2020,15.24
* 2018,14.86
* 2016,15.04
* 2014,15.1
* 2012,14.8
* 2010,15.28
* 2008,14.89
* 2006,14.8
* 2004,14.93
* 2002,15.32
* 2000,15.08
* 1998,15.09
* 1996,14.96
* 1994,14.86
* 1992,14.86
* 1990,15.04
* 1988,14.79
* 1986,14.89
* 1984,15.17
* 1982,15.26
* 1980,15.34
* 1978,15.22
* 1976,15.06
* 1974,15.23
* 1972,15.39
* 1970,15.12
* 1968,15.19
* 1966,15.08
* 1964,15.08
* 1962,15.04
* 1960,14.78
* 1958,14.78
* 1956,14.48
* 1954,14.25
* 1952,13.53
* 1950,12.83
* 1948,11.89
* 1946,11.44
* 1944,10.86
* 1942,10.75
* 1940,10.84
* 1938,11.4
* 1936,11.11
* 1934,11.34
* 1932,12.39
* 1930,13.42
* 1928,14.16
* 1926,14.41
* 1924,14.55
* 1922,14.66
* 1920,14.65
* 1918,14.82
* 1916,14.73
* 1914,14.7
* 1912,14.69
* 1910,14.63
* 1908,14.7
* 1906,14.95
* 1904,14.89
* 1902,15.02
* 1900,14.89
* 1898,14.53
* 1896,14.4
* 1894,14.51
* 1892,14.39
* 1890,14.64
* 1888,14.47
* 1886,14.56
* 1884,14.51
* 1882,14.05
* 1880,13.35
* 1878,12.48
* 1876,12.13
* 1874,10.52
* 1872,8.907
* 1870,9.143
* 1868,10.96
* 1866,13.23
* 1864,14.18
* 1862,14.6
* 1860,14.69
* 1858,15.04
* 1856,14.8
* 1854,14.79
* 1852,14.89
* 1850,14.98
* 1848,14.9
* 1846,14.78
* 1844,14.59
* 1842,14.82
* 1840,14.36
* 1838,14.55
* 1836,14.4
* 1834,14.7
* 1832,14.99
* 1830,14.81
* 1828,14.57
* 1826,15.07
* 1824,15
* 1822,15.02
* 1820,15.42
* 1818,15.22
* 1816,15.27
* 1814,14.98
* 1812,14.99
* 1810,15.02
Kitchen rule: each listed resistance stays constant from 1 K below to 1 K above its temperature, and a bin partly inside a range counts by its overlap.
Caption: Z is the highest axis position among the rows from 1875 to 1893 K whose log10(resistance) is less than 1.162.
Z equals 1892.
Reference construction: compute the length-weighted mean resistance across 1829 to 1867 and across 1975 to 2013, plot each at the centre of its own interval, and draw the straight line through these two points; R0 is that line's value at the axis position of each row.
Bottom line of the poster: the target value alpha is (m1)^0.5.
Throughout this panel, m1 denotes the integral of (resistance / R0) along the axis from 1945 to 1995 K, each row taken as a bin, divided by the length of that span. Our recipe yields 0.987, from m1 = 0.974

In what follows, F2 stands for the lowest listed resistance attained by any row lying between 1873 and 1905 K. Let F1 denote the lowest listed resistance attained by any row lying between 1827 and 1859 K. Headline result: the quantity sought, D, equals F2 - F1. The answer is -4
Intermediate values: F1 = 14.36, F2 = 10.52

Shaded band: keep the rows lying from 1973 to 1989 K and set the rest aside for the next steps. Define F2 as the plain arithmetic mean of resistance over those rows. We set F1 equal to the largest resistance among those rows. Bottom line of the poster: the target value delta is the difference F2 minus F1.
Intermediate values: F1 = 15.34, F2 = 15.1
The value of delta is -0.22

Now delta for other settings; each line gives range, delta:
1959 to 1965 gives -0.11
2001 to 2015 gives -0.30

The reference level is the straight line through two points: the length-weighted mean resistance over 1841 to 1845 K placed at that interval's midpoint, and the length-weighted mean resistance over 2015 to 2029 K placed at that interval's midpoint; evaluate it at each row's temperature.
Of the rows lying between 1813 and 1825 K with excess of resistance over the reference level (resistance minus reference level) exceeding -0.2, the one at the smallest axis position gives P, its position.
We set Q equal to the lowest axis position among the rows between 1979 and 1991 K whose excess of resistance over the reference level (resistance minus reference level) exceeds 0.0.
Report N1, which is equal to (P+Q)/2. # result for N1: 1897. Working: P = 1814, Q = 1980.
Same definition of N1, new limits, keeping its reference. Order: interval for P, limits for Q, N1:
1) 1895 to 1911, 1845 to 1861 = 1873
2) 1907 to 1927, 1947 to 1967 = 1935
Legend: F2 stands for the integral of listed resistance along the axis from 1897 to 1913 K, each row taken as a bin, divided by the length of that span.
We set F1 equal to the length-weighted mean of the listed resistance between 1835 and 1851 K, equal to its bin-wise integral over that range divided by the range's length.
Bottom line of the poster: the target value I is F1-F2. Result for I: 0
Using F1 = 14.7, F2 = 14.8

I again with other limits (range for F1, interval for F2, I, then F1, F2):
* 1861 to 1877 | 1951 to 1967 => -3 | 11.7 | 14.6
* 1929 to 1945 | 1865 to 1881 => 0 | 11.5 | 11.3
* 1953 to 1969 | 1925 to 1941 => 2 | 14.8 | 12.4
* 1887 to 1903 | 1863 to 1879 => 3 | 14.6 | 11.4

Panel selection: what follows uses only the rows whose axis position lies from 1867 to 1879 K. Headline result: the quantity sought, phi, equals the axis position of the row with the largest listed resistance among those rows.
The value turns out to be 1878 K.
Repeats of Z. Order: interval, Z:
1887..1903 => 1896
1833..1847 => 1840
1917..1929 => 1928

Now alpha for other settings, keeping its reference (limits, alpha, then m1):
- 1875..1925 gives 0.987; 0.974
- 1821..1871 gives 0.989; 0.978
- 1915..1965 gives 0.945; 0.893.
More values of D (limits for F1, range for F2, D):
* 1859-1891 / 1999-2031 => 6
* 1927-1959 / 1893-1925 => 4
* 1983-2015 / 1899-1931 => -1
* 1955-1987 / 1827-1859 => 0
